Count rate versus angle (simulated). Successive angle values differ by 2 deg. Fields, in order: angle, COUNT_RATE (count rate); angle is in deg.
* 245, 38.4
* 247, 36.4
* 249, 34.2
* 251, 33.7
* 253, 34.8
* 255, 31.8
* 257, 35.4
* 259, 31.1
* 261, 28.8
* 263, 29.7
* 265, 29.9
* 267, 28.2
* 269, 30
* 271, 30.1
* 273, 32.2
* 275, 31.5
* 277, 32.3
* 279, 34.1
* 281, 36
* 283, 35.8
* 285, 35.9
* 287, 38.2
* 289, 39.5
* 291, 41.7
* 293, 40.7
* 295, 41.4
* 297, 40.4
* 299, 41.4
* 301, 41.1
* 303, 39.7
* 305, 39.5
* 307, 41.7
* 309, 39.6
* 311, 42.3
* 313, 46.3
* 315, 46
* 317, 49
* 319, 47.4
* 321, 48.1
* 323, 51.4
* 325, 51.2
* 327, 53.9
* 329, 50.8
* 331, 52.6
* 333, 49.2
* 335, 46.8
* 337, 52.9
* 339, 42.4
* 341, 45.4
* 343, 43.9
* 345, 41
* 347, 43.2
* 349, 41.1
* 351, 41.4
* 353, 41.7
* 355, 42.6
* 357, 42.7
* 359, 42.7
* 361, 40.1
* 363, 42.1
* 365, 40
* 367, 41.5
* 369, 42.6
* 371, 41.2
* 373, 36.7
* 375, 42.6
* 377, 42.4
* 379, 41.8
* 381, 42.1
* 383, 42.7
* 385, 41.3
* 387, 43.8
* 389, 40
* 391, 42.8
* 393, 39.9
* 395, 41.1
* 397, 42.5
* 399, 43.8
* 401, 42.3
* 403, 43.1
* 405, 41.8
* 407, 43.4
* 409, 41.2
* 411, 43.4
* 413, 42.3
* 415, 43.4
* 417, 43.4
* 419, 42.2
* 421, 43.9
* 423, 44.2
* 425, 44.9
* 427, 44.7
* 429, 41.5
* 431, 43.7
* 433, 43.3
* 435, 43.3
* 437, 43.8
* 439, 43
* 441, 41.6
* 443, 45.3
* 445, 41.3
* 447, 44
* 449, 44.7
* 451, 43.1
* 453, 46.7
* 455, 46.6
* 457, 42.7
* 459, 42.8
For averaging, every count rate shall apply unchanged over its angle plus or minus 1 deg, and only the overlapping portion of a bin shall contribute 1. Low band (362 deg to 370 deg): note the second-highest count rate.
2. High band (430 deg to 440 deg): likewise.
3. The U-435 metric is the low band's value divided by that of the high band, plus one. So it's 1.96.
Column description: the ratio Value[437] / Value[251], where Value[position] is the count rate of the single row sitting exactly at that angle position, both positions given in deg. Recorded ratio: 1.30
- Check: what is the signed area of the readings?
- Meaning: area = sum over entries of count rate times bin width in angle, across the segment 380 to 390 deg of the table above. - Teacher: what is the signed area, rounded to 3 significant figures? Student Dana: 420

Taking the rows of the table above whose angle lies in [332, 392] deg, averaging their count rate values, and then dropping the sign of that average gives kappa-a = 42.7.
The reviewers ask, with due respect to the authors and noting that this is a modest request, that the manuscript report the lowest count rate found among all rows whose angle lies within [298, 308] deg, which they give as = 39.5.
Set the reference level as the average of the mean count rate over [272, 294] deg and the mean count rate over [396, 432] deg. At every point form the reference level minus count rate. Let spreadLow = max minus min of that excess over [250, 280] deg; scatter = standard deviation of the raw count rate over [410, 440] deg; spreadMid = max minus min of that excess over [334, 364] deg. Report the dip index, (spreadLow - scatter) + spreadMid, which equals 19.1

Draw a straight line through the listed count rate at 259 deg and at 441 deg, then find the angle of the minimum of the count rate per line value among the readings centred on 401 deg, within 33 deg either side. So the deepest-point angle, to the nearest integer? 373 deg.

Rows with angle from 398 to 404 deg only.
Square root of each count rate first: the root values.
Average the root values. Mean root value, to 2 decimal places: 6.56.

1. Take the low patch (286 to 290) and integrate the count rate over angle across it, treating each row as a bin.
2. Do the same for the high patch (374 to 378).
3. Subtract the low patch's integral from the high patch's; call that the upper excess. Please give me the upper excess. 15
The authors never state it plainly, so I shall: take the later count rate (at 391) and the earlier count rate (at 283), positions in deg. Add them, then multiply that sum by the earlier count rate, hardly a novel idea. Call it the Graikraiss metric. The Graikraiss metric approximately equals 2814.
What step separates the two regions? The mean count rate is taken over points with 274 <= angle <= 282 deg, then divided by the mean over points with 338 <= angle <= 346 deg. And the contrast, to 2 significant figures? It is 0.78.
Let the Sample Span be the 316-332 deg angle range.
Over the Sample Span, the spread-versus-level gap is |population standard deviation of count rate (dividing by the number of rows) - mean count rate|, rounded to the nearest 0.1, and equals 48.5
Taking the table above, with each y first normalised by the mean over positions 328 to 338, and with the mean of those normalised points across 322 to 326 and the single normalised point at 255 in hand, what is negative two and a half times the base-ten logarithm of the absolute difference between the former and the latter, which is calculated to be 1.0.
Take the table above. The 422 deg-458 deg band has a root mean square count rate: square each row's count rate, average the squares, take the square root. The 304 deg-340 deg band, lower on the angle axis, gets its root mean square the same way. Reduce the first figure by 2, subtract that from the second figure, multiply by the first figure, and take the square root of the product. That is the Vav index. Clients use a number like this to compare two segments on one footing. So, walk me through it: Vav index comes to 15.8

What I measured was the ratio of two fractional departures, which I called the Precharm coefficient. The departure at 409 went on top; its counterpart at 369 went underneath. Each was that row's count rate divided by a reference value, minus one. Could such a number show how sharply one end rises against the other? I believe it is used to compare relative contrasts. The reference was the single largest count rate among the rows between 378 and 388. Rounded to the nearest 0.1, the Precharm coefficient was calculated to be 2.2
